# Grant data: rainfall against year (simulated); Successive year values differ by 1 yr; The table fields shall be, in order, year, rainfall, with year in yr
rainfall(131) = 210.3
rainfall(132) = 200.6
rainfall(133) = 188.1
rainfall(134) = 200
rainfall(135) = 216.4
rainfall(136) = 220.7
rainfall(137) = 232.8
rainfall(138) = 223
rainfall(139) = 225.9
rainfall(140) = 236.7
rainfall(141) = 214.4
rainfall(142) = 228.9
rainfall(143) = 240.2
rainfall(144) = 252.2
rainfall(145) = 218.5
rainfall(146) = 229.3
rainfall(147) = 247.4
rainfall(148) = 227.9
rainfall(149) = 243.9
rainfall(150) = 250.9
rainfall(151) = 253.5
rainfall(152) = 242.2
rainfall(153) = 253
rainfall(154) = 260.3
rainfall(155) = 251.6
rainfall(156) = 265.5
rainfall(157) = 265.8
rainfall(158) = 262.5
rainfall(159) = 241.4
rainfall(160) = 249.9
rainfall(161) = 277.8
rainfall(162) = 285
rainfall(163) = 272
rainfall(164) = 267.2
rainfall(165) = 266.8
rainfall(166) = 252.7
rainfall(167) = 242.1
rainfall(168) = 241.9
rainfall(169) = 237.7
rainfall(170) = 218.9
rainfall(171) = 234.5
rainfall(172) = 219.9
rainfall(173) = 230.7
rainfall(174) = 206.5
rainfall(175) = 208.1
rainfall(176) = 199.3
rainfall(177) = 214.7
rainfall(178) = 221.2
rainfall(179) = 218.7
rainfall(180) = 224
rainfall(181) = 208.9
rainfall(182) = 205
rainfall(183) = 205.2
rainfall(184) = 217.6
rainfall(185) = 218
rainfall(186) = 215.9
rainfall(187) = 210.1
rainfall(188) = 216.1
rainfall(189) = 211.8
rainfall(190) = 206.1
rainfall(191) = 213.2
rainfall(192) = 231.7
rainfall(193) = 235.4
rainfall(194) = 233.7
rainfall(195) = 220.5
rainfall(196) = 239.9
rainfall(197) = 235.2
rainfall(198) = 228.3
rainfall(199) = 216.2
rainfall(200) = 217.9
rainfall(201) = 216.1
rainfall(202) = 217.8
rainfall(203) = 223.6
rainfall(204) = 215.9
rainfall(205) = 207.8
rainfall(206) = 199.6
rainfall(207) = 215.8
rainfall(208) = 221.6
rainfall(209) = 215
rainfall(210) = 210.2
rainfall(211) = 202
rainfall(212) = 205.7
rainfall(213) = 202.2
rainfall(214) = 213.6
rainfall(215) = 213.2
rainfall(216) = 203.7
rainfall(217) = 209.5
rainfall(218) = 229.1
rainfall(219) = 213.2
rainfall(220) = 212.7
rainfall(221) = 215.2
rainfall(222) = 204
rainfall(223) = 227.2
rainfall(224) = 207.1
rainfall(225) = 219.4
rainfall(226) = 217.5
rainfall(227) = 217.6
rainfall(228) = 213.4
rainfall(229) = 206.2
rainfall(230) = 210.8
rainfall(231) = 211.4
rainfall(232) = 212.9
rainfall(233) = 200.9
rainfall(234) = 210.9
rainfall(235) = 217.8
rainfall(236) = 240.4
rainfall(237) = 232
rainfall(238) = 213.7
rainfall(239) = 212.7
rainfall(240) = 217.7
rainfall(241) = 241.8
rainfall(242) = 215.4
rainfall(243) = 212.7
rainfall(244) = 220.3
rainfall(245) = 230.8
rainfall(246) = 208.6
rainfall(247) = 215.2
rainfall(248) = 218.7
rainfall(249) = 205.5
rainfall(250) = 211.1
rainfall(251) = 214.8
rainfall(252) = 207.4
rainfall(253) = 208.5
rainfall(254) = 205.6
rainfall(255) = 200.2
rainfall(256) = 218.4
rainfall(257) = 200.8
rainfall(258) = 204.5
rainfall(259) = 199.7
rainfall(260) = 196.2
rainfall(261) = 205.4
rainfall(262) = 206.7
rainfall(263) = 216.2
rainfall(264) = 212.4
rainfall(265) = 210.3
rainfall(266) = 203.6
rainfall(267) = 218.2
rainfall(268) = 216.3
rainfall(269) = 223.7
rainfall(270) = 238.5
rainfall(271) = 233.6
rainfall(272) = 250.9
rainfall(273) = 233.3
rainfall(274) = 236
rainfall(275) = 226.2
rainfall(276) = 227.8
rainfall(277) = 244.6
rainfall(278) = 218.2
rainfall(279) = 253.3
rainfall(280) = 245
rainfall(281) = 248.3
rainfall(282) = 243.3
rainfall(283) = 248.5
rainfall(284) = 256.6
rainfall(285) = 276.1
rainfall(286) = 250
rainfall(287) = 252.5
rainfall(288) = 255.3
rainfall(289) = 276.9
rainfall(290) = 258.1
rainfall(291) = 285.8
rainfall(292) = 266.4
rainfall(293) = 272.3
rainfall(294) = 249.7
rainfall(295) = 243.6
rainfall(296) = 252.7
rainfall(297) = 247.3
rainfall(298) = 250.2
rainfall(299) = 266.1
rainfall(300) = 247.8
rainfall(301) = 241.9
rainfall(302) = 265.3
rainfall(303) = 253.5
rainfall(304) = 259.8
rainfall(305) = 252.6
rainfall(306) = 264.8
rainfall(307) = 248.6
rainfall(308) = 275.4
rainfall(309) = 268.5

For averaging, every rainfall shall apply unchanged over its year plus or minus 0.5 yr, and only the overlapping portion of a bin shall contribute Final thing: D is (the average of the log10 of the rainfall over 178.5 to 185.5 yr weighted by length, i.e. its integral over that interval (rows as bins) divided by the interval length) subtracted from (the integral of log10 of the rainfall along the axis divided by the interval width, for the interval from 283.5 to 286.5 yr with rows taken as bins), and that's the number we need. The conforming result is 0.09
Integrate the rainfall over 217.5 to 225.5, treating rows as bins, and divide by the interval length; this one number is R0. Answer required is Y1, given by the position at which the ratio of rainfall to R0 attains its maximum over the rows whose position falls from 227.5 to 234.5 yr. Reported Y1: 228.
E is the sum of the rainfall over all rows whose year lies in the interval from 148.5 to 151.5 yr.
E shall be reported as 748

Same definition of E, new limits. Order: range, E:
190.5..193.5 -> 680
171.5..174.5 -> 657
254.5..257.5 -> 619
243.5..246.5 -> 660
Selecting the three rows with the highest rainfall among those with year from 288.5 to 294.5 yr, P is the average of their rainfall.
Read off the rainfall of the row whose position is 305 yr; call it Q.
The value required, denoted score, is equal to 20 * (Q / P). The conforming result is 18.2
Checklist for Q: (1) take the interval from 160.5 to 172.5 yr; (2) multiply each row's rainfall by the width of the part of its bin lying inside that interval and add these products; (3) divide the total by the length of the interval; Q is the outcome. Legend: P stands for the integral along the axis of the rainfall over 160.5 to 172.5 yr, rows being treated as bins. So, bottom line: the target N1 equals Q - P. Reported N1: -2765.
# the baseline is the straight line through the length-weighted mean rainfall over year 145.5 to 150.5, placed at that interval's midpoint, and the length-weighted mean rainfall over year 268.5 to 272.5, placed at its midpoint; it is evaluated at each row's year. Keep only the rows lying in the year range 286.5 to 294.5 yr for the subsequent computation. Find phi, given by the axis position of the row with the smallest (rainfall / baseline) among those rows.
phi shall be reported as 294 yr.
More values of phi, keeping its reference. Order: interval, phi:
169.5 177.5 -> 176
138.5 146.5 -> 141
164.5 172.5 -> 170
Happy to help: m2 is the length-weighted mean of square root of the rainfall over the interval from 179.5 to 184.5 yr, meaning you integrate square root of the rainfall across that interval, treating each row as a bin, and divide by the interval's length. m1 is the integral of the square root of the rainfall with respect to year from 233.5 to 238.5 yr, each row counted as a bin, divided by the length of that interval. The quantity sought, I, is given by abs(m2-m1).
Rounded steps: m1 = 14.9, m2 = 14.6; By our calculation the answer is 0.4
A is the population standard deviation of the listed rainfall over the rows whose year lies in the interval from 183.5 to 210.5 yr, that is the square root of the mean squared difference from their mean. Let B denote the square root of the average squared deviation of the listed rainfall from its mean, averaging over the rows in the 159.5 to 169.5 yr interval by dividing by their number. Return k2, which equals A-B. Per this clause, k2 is -6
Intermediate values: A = 10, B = 16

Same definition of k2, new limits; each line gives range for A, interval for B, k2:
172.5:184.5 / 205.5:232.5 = 2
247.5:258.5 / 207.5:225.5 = -2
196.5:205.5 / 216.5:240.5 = -1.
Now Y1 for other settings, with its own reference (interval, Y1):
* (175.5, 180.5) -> 180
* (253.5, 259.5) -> 256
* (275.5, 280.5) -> 279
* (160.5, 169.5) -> 162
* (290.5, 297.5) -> 291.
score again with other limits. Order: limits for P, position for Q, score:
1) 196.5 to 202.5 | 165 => 23.5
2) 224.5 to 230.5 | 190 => 18.9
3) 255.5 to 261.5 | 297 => 23.6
